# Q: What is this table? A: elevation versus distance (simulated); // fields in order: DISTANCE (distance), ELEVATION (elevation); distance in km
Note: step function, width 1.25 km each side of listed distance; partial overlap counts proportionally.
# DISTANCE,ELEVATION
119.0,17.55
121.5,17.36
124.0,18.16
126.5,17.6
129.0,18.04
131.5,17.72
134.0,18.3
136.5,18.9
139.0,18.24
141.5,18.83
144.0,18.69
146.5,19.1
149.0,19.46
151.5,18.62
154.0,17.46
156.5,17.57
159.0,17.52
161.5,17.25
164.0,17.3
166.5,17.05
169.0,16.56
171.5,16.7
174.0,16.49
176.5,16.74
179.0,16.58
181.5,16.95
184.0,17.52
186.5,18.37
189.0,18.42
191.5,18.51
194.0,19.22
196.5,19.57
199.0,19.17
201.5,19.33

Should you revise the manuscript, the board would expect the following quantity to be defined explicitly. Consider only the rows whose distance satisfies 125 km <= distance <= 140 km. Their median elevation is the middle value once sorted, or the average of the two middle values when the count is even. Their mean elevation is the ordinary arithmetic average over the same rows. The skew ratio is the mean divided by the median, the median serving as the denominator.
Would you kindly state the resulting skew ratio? 1.00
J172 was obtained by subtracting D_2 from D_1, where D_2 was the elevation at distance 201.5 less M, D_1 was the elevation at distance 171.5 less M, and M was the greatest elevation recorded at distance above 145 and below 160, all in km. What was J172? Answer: -2.6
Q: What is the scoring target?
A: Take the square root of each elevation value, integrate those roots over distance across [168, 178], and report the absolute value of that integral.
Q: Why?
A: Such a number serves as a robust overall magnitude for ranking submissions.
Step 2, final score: 40.8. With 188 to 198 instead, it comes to 43.5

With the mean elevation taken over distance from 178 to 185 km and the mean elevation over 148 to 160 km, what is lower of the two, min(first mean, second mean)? 17.0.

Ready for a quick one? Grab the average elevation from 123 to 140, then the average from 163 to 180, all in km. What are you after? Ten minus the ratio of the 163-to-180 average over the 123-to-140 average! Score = 9.08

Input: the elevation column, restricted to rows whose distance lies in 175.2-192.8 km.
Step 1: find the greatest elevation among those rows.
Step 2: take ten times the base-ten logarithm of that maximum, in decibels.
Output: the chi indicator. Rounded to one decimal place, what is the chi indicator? 12.7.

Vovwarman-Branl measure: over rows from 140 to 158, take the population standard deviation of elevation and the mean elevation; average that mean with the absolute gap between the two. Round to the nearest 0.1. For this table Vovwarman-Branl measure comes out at 18.2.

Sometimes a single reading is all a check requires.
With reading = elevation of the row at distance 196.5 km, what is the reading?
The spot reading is 19.57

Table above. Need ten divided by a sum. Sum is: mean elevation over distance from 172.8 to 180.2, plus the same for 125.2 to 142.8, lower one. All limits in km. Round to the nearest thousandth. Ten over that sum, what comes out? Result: 0.287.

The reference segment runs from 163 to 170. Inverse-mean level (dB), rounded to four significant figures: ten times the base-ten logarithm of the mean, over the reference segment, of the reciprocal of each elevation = -12.30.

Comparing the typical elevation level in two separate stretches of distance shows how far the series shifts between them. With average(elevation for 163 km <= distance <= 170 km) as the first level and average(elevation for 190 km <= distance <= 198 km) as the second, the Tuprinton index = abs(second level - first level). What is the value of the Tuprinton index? 2.1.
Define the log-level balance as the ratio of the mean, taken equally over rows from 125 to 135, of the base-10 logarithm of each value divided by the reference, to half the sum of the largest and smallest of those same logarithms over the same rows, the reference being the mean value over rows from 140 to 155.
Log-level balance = 1.05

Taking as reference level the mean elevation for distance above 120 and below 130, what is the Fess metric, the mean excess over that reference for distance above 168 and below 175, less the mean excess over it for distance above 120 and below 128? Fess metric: -1.1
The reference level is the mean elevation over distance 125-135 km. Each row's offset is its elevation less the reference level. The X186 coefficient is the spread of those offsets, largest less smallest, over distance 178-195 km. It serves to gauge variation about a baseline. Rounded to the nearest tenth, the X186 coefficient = 2.6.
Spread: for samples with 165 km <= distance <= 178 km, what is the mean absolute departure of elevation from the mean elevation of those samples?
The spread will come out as 0.15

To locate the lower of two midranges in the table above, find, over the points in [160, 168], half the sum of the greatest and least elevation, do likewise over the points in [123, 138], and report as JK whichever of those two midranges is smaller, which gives 17.2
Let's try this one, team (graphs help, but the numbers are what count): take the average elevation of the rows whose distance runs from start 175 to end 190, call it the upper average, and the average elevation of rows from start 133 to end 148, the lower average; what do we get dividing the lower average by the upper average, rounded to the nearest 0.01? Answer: 1.07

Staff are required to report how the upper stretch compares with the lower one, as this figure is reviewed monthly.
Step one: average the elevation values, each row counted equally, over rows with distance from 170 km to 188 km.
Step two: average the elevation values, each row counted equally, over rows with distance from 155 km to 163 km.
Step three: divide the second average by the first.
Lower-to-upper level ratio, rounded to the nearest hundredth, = 1.02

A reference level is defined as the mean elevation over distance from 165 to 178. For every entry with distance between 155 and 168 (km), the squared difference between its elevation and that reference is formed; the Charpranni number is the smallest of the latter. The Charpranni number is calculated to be 0.1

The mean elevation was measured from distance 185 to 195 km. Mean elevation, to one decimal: 18.6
